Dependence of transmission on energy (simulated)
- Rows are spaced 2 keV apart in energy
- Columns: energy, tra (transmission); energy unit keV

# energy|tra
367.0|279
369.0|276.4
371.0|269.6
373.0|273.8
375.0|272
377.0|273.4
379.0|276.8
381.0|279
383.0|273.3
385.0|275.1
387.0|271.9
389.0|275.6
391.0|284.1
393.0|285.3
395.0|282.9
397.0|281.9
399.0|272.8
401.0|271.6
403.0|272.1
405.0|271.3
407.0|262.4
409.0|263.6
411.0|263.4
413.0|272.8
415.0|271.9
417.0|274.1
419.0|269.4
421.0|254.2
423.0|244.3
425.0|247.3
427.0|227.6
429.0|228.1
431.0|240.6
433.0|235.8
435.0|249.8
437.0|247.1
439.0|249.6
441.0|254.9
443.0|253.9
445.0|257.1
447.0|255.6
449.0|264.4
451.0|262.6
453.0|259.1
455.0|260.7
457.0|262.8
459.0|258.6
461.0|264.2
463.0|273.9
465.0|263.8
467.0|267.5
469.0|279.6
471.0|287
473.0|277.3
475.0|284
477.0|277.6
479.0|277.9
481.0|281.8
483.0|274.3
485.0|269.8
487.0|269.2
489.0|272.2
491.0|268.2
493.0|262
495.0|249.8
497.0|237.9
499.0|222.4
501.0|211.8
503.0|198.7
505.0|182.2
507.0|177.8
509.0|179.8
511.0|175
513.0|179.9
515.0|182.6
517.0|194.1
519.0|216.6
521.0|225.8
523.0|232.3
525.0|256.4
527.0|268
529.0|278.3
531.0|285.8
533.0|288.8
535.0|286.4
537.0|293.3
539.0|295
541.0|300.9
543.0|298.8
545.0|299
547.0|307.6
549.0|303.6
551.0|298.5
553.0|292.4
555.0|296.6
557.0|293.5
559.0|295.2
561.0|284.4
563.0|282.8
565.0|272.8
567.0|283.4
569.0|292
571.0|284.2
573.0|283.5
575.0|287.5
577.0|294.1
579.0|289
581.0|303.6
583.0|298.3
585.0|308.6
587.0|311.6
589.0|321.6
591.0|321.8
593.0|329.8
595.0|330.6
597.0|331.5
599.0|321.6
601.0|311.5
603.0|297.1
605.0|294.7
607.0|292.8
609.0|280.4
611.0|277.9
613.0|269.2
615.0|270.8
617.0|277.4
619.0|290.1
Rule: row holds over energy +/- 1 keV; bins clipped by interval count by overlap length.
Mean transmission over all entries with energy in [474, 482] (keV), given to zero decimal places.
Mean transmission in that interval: 280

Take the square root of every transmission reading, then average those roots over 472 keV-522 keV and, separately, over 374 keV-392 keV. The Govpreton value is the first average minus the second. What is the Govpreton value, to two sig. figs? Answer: -1.4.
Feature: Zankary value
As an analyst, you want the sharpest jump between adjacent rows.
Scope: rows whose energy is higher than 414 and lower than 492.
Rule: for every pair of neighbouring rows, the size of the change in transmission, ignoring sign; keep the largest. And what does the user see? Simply 19.7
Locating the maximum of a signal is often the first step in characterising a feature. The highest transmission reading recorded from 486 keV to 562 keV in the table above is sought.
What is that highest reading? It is 307.6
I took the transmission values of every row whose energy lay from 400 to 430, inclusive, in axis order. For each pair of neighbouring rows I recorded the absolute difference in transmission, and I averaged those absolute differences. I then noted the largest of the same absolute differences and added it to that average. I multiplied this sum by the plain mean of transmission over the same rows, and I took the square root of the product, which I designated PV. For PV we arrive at 81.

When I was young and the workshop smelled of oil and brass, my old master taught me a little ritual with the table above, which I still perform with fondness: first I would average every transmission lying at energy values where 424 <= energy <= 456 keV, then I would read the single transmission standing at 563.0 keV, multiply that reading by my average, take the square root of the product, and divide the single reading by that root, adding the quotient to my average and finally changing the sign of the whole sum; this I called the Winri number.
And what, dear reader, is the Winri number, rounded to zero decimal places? -251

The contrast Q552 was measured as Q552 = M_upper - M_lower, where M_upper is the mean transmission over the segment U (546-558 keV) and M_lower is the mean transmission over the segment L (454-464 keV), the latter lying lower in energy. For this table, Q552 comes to 35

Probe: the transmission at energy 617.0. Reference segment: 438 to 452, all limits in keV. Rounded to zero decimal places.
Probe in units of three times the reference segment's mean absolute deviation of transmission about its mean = 24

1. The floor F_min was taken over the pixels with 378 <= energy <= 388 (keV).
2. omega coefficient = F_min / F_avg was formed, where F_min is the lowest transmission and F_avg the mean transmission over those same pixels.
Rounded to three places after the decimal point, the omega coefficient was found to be 0.988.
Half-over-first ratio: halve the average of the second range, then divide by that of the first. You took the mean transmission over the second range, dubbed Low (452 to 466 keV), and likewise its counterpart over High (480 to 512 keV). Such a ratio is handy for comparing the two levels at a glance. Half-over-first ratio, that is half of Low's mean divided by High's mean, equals 0.564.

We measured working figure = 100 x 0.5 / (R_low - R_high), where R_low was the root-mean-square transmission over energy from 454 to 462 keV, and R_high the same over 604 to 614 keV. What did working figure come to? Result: -2.3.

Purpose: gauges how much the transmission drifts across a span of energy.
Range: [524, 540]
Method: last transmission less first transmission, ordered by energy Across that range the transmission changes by 39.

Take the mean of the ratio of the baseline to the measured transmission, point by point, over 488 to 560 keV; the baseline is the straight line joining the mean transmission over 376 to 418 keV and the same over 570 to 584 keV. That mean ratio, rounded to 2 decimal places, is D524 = 1.17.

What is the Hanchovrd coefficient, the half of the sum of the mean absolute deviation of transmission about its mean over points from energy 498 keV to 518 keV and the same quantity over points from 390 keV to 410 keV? 10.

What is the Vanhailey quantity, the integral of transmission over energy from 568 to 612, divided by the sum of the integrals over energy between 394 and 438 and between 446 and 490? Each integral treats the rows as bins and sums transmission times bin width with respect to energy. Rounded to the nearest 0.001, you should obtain 0.572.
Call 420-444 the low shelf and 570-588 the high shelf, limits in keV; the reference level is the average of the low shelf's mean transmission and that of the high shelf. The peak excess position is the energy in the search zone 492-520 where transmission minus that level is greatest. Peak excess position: 493.0 keV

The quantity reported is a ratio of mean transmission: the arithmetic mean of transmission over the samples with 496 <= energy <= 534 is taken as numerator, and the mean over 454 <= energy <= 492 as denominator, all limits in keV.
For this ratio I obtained 0.81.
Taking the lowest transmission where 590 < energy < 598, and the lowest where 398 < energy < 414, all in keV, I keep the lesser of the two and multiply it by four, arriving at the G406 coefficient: 1050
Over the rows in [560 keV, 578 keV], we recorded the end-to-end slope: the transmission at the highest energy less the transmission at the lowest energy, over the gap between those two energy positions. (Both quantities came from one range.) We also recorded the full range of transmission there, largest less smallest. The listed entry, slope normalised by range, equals 0.028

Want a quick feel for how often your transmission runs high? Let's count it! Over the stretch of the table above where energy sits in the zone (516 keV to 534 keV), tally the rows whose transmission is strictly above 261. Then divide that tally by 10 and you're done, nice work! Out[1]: 0.40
